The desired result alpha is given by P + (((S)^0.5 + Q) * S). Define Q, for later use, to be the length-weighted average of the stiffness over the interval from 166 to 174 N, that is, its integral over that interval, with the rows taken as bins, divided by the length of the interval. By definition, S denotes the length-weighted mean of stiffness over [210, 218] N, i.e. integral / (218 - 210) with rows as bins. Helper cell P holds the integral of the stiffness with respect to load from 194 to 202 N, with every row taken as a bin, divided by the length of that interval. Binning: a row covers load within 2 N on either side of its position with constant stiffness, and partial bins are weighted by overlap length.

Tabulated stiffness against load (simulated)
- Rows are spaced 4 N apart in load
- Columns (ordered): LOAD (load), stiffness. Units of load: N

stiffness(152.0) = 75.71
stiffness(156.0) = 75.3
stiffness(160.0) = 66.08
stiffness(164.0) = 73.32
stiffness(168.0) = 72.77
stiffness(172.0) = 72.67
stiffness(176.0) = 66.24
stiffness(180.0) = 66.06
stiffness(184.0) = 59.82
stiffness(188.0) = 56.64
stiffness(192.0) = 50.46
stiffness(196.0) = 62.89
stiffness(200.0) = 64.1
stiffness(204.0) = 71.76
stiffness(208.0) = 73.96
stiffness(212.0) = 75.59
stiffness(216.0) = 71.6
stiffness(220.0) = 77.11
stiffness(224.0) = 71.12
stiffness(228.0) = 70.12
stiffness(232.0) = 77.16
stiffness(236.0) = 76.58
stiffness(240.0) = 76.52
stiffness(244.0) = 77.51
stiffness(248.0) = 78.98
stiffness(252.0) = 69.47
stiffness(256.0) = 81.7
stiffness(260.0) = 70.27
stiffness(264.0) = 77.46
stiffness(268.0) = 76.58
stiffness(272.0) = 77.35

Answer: 6047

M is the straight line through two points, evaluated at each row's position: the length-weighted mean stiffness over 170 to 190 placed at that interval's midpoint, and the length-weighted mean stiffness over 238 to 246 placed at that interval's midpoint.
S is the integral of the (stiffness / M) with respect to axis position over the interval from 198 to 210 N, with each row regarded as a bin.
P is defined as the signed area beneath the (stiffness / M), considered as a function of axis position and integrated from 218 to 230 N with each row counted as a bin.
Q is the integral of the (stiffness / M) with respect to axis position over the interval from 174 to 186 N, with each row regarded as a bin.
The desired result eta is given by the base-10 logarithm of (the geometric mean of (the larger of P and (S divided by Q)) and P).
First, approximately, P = 11.9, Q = 12.0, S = 12.1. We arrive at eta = 1.076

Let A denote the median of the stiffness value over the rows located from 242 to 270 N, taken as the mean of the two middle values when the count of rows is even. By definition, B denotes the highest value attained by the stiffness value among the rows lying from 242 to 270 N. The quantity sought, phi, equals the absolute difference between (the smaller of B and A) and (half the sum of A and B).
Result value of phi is 2.1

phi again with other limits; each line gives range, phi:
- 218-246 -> 0.5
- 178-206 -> 4.4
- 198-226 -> 2.7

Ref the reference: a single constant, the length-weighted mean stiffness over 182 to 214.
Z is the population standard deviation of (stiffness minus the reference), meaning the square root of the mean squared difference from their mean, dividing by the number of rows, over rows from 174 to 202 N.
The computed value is 5.3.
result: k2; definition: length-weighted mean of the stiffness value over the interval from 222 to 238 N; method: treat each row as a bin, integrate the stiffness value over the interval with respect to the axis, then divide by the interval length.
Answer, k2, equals 74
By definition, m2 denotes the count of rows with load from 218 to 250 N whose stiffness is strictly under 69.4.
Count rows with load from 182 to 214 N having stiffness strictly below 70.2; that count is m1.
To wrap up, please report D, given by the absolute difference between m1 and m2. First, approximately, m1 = 5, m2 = 0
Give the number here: 5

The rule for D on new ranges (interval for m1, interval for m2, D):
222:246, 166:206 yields 6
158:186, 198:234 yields 3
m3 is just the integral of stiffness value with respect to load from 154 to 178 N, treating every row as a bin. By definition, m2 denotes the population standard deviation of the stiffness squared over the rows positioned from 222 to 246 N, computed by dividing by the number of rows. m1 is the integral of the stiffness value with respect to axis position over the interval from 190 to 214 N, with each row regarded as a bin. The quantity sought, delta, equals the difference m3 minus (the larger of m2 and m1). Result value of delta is 110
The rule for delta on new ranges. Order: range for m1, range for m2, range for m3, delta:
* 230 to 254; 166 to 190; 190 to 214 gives -230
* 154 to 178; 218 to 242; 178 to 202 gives -266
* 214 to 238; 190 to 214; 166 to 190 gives -198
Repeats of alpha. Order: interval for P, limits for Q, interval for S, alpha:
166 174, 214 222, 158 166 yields 5837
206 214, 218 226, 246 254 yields 6215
